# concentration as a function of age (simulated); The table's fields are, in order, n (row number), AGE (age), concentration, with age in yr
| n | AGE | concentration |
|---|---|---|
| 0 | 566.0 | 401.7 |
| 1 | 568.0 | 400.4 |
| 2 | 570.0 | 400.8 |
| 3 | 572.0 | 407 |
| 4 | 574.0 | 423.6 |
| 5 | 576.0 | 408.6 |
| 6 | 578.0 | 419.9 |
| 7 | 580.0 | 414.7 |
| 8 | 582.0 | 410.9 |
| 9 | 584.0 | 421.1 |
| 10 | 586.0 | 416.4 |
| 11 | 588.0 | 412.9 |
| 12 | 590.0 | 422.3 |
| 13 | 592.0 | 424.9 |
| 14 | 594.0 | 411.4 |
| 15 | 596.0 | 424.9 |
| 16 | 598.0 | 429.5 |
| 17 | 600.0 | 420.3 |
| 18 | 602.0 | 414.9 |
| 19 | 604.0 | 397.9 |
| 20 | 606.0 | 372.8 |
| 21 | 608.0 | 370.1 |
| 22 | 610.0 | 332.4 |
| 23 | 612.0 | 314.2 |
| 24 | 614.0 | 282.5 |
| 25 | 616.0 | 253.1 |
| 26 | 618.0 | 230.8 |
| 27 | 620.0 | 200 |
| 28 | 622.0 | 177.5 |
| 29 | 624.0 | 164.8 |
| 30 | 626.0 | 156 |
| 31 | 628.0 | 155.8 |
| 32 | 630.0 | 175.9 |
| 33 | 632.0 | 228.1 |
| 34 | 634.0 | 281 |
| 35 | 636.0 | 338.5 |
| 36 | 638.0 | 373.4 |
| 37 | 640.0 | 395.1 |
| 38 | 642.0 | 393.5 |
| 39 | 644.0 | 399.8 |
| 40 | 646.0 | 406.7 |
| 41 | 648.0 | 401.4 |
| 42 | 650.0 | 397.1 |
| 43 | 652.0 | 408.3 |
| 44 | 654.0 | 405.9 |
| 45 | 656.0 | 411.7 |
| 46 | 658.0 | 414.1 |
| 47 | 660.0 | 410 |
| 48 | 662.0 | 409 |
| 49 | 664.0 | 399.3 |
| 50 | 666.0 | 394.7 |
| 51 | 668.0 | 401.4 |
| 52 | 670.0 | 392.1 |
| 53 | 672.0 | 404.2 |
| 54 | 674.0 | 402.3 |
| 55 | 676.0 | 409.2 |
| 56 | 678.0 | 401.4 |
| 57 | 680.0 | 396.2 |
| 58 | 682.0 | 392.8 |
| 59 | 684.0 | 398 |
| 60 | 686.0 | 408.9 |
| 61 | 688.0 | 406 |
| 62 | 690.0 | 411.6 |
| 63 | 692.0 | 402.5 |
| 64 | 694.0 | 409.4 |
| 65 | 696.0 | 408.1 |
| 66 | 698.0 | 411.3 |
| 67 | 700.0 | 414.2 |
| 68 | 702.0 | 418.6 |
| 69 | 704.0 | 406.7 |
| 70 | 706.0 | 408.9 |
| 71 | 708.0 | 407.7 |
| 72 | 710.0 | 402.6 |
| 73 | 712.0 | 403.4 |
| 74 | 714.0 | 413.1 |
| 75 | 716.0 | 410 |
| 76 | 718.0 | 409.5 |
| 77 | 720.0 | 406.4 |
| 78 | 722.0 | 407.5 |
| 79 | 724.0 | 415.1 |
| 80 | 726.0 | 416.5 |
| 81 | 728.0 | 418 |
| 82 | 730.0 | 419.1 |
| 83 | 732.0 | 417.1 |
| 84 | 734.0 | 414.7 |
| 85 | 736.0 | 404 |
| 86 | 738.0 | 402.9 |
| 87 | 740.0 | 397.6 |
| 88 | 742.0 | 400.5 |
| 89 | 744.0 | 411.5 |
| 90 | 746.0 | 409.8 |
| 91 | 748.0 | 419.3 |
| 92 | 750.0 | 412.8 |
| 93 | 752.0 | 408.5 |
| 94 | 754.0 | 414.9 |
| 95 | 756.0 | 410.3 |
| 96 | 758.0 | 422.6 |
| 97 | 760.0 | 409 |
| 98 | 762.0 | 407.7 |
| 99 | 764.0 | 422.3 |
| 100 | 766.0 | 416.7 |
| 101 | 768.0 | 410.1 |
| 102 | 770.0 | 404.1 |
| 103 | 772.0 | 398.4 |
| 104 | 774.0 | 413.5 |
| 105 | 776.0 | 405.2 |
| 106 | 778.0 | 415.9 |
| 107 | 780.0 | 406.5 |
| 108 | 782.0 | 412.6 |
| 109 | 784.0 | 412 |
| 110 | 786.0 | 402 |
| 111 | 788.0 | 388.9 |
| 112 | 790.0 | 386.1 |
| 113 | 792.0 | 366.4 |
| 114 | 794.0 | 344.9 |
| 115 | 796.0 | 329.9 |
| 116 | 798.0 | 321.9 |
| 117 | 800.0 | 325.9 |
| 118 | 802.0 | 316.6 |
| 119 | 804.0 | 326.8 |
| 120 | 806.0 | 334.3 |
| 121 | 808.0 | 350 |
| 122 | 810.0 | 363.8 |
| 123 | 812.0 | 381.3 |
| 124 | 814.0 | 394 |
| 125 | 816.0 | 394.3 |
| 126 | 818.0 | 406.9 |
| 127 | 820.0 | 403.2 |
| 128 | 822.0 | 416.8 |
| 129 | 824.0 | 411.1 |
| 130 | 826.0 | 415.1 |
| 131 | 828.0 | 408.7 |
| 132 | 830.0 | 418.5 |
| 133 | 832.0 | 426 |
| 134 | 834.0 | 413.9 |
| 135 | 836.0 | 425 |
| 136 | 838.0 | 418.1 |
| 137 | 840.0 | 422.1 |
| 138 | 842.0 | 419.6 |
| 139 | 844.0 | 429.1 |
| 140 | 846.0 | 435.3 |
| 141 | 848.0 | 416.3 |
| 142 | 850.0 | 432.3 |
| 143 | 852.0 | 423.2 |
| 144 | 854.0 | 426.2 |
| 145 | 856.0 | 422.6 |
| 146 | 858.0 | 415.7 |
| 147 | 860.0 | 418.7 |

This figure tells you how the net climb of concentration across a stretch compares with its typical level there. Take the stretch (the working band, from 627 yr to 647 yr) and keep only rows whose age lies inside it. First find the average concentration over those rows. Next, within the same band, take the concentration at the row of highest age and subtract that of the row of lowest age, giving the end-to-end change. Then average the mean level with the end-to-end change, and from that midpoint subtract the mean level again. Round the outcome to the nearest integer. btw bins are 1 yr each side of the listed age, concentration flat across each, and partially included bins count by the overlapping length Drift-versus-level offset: -32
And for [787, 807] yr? -199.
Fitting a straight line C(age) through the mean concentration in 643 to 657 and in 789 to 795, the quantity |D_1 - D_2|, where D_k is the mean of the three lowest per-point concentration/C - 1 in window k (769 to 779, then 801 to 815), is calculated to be 0.19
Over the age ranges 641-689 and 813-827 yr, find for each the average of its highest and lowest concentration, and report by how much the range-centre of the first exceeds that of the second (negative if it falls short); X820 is -2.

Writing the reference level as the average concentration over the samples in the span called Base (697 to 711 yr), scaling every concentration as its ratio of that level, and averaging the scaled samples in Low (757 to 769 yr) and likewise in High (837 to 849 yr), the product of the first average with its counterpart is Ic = 1.04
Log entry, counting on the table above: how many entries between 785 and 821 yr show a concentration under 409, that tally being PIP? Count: 18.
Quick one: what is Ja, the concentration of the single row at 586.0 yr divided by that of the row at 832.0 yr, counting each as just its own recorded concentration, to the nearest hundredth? 0.98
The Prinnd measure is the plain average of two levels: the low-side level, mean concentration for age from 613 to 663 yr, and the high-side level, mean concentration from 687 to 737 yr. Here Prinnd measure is 363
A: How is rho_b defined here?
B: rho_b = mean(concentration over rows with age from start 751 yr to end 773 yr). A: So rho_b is 411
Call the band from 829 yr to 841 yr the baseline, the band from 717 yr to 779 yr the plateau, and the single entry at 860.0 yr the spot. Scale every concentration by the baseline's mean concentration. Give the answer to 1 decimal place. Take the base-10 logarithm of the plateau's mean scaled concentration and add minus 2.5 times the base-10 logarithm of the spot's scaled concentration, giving 0.0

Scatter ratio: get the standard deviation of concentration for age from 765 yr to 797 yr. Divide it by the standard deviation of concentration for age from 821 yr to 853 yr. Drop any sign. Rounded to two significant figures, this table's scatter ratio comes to 3.5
